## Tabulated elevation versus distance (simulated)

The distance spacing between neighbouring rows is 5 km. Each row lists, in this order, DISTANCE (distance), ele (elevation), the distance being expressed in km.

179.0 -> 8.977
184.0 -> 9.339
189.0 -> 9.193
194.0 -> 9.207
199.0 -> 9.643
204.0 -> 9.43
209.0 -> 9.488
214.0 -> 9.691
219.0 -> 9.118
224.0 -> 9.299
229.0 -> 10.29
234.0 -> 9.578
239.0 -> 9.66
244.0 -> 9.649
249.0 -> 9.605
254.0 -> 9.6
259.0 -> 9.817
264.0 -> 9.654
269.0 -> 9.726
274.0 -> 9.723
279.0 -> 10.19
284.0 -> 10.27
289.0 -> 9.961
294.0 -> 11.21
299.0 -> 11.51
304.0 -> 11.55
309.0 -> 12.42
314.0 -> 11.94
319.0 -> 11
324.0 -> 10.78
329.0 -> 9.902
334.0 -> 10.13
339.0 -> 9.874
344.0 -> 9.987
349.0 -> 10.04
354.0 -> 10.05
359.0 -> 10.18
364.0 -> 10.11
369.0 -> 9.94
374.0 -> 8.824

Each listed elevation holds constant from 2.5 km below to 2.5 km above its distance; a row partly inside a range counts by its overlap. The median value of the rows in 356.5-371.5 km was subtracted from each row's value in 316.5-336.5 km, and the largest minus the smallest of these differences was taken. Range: 1.10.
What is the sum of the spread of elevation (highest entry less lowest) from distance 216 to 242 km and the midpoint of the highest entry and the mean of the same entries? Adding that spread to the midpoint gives 11.1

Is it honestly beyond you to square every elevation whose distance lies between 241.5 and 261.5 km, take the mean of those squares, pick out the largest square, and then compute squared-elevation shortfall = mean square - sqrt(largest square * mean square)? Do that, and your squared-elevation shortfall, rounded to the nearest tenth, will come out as -1.4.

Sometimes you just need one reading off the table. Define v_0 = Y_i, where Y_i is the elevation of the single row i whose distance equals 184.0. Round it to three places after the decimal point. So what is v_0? 9.339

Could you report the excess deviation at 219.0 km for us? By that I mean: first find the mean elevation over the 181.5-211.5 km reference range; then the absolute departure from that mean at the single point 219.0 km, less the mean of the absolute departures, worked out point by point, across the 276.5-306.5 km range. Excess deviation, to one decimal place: -1.1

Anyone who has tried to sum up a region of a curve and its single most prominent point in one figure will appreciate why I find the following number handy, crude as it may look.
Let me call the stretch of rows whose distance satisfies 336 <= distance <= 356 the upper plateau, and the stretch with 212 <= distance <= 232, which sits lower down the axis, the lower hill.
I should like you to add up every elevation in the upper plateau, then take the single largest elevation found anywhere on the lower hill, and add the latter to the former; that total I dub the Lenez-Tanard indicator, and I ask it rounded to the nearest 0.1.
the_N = 50.2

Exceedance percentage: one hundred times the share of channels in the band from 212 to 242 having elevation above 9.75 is 17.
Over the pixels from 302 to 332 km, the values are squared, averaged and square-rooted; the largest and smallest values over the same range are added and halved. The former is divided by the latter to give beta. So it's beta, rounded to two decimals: 1.01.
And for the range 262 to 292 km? 1.00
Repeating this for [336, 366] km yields 1.00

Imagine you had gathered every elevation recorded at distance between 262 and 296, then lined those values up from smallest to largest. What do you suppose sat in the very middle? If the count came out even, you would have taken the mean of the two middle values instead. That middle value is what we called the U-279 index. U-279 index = 10.0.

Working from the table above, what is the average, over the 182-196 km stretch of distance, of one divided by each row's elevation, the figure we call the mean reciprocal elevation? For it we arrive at 0.108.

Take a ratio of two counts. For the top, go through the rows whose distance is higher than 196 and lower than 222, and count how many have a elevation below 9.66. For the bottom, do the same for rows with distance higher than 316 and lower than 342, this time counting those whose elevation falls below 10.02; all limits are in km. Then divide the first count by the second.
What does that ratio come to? 2.0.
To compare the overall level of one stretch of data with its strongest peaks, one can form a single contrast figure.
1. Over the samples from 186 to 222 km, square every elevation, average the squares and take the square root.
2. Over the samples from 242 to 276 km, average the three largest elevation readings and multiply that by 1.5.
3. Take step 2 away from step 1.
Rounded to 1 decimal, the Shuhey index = -5.2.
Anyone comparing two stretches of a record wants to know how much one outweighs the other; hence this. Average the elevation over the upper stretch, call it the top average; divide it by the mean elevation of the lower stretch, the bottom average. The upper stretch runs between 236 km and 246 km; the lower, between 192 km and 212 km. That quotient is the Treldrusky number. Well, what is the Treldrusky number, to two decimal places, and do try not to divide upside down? 1.02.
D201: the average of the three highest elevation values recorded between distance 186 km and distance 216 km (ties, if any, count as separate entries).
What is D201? 9.6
